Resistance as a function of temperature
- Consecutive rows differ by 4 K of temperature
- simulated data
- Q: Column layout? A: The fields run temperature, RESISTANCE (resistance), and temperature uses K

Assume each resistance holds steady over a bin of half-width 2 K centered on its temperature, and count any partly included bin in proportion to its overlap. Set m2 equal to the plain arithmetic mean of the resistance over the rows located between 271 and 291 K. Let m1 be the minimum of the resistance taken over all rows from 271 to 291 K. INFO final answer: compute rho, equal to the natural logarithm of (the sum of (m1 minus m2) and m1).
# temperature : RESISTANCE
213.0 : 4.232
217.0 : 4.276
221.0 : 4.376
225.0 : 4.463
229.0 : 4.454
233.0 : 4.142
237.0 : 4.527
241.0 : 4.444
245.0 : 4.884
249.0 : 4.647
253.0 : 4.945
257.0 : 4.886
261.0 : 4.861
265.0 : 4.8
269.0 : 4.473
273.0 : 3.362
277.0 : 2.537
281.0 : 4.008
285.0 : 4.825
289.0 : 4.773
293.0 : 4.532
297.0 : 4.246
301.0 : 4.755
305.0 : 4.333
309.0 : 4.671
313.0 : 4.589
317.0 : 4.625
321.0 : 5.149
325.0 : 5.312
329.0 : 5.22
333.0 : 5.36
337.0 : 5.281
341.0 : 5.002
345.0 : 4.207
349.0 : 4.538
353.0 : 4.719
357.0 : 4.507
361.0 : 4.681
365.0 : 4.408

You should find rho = 0.16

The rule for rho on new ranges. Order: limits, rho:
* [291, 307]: 1.39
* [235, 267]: 1.42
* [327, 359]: 1.27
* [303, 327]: 1.36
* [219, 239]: 1.36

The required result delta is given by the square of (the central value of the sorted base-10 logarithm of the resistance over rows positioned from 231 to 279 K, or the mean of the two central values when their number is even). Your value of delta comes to 0.438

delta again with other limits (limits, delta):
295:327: 0.445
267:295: 0.423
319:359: 0.498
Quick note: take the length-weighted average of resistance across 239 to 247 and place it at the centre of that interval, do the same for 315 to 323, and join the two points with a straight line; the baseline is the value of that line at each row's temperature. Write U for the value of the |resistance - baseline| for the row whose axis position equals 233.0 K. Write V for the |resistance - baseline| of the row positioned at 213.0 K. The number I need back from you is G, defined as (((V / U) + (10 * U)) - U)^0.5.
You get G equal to 2.3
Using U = 0.5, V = 0.34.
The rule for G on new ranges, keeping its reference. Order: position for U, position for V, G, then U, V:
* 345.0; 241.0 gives 2.7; 0.8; 0.21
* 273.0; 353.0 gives 3.6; 1.4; 0.27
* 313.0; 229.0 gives 1.8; 0.3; 0.17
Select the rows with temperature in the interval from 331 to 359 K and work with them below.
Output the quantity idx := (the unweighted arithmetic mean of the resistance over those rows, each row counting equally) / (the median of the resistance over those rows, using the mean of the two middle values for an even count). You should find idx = 1.02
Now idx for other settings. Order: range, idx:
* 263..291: 0.92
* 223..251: 1.01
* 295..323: 1.00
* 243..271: 0.98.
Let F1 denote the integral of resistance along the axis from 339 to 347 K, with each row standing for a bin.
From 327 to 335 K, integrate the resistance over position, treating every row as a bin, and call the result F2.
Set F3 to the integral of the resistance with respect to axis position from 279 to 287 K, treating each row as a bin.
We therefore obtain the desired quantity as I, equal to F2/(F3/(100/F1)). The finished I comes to 3.25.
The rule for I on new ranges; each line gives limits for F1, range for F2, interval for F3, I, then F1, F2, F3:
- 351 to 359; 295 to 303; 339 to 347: 2.65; 36.9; 36.00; 36.8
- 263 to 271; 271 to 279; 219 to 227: 1.80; 37.1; 23.60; 35.4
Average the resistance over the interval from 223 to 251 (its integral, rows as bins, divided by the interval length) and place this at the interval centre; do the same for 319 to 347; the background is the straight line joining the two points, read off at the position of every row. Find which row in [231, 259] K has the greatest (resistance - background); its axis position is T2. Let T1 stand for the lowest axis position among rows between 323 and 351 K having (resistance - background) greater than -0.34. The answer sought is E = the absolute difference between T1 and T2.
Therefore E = 72 K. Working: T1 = 325.0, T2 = 253.0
